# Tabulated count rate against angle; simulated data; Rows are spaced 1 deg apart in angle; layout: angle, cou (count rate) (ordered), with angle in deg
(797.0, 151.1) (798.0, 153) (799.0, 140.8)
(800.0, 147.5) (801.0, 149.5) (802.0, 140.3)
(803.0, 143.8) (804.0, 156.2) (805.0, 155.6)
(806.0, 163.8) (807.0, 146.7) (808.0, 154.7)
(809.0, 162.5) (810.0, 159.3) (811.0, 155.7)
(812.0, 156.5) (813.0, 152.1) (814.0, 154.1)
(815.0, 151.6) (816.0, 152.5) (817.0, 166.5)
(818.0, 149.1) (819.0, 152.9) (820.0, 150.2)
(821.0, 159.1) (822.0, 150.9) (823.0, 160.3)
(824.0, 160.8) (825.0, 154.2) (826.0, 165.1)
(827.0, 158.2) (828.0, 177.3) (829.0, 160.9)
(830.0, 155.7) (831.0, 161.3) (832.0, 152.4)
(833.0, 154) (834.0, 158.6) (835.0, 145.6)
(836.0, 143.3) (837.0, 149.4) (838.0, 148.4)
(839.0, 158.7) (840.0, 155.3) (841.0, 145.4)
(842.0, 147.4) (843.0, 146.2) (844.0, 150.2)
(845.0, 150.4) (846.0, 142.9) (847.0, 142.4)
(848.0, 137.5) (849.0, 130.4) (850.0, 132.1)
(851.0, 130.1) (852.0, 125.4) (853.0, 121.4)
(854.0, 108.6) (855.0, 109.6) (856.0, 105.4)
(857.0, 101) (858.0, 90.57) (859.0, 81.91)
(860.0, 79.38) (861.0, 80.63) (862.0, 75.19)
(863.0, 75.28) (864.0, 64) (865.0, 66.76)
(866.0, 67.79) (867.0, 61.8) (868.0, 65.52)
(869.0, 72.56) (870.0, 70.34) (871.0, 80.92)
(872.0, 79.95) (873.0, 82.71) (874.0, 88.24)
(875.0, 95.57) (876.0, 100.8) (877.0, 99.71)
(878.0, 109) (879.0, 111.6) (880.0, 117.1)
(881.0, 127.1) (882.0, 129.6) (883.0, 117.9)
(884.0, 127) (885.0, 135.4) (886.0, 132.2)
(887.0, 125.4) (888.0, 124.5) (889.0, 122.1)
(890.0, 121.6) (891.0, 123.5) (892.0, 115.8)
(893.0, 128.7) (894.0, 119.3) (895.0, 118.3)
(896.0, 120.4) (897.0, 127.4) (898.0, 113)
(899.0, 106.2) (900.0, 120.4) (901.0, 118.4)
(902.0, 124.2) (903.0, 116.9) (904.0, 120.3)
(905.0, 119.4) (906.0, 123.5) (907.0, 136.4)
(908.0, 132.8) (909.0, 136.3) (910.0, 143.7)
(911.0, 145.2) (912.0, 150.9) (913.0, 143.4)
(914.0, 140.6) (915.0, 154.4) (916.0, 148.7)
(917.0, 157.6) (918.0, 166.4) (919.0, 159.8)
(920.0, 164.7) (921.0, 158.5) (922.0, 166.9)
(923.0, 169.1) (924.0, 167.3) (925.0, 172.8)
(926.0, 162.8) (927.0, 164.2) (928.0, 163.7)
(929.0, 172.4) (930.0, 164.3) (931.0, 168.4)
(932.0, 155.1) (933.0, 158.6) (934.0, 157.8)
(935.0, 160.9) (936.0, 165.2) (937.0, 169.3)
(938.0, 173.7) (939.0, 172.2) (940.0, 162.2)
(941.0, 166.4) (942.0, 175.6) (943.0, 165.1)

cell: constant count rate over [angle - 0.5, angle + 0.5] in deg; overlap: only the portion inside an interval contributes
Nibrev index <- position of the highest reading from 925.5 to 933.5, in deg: 929.0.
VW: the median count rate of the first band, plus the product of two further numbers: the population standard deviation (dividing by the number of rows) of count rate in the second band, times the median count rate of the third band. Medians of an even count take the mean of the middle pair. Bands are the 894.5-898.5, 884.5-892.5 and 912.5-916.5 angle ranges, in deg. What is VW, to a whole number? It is 963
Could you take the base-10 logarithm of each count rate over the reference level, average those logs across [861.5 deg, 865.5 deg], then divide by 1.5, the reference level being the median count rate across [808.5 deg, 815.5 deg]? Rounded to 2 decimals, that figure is -0.23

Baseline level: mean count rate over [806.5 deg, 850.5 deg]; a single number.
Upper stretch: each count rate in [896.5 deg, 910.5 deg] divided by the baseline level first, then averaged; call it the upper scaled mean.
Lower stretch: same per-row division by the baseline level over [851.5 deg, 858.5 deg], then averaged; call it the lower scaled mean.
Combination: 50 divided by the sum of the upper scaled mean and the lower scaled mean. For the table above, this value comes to 32.8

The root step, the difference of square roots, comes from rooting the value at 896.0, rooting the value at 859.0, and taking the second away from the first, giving 2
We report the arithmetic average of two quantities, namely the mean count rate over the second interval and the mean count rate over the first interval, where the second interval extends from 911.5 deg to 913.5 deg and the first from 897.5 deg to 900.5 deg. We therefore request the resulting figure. 130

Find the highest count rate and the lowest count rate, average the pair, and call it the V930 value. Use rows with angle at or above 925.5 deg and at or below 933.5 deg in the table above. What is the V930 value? 164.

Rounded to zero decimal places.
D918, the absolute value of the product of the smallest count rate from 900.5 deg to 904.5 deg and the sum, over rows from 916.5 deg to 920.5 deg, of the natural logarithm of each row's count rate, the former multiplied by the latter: 2379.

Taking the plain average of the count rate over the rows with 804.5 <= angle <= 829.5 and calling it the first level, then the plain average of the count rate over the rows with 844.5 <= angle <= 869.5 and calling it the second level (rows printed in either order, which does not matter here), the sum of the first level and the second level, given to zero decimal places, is 258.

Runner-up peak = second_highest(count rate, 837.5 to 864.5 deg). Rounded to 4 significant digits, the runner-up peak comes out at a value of 155.3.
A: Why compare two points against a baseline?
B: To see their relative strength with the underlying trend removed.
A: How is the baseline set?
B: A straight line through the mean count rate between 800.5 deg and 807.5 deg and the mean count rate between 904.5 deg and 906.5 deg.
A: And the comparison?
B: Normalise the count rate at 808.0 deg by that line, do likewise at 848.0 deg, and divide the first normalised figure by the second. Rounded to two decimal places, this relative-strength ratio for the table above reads 1.04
